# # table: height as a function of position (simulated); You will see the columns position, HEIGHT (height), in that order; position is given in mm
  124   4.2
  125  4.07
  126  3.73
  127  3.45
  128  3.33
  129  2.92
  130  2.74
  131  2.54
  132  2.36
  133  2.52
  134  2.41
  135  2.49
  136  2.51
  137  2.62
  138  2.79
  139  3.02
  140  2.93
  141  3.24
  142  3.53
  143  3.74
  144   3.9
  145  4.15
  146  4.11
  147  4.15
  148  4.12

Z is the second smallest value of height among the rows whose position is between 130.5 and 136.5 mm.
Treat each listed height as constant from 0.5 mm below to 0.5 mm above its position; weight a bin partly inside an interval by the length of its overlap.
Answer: 2.41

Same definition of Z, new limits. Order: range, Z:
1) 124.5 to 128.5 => 3.45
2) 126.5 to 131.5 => 2.74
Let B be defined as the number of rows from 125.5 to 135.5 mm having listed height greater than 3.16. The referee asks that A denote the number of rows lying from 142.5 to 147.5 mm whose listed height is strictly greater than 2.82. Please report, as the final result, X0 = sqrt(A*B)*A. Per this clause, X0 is 19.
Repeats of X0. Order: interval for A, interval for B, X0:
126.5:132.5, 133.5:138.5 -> 0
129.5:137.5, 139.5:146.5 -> 0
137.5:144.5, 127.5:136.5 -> 15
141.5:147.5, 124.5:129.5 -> 29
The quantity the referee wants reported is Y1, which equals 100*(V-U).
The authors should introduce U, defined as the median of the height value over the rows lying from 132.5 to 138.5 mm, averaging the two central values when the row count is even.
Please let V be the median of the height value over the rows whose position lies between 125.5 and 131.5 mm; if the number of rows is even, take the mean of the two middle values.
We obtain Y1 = 61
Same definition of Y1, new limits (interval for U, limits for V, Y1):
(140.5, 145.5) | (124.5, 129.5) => -29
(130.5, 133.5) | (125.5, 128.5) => 93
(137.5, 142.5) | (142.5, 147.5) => 109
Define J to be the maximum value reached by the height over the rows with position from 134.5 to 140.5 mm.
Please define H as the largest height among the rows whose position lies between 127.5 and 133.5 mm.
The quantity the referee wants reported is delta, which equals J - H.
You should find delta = -0.3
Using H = 3.33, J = 3.02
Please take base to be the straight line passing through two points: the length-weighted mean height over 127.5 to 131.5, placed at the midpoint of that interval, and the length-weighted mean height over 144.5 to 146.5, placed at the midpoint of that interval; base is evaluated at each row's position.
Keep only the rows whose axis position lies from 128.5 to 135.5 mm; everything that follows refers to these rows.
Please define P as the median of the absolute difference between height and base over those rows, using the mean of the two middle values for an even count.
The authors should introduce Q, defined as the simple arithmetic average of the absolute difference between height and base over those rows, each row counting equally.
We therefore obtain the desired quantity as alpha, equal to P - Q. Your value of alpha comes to 0.10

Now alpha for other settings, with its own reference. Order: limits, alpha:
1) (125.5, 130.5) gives 0.02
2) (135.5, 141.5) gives 0.03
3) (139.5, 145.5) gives -0.07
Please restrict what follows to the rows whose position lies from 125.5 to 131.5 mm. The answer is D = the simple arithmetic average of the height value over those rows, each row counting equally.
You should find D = 3.1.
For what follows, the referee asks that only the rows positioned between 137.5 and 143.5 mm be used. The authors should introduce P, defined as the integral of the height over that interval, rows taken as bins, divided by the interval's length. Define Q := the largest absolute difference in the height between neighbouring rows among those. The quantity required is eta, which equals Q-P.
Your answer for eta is -2.90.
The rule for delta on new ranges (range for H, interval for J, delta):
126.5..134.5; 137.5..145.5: 0.7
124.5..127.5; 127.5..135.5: -0.7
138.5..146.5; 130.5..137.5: -1.5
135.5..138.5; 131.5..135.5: -0.3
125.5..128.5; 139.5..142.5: -0.2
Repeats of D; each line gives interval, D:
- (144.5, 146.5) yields 4.1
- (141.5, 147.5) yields 3.9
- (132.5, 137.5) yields 2.5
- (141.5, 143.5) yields 3.6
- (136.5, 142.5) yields 3.0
